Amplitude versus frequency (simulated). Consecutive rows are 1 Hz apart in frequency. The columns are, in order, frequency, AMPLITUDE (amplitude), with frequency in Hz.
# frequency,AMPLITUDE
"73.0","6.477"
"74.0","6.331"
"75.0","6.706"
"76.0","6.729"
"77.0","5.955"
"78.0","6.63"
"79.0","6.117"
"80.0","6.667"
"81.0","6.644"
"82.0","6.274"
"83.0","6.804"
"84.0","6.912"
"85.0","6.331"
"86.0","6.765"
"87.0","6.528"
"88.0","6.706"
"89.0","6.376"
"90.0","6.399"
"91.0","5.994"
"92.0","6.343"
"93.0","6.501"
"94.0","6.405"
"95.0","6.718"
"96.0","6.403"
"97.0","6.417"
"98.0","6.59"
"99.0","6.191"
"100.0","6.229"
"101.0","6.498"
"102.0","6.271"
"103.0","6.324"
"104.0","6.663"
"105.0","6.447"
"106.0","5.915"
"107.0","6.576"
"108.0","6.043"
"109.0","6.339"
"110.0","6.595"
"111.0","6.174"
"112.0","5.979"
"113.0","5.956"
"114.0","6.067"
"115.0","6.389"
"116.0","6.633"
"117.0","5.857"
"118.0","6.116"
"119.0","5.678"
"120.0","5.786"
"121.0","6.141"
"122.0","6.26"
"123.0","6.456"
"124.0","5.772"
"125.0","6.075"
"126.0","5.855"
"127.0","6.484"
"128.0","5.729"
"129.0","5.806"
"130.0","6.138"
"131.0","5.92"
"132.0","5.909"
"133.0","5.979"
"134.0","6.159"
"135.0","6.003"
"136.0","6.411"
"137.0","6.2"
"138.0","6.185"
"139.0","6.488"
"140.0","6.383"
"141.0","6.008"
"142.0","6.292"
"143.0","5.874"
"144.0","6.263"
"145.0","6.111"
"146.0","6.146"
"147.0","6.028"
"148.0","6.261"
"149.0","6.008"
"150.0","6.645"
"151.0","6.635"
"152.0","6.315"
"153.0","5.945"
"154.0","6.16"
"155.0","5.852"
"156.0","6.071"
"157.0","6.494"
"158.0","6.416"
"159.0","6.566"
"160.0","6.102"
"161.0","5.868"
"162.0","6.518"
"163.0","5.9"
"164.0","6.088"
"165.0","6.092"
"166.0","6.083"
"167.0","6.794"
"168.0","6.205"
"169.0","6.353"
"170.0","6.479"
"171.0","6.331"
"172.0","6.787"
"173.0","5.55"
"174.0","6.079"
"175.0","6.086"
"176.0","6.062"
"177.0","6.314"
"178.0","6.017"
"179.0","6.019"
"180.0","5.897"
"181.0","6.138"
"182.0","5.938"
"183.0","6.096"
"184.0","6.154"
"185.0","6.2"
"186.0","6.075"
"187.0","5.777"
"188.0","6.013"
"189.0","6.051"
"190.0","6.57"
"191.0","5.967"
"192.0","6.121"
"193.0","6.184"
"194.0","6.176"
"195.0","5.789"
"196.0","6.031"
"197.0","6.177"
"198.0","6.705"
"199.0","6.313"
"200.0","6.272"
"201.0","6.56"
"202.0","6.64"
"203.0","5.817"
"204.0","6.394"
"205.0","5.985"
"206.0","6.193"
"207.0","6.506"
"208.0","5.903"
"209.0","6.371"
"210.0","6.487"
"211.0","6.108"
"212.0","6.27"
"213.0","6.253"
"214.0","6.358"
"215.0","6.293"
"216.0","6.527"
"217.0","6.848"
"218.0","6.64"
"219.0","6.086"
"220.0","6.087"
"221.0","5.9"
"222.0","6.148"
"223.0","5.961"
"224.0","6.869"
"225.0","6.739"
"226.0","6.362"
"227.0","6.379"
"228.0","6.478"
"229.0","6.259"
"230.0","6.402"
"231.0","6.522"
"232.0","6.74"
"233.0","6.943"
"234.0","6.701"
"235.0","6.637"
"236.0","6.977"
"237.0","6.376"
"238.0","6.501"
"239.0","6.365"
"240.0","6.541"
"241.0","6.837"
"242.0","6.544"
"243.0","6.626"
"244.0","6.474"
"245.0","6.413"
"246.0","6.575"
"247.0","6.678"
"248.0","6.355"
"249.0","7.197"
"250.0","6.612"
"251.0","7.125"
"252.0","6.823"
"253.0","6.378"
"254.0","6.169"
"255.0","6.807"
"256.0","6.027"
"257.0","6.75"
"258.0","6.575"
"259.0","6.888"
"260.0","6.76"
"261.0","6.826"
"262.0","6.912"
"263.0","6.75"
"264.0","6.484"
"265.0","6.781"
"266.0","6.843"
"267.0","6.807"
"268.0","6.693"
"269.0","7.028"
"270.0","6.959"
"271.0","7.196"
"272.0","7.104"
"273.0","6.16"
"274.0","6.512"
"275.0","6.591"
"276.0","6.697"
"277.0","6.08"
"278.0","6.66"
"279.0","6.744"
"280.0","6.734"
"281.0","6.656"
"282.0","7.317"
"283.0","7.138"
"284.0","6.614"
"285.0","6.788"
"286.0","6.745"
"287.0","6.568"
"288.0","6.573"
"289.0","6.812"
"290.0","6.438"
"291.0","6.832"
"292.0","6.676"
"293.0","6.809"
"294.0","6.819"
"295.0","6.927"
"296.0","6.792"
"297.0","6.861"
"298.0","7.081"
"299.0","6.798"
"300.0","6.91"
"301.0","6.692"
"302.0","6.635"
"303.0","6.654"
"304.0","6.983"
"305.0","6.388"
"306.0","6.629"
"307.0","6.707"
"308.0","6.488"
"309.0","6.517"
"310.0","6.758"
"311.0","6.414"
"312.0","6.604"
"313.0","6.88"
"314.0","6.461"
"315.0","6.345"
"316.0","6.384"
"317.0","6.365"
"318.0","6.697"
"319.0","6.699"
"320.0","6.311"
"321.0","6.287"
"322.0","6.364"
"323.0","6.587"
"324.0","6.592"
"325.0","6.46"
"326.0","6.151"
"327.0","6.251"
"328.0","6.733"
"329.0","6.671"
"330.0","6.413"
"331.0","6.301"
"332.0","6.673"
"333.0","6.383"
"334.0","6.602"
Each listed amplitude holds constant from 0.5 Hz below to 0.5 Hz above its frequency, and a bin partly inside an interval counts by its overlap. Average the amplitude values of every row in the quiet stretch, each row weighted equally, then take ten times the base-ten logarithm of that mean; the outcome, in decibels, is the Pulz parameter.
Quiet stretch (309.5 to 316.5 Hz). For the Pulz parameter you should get 8.16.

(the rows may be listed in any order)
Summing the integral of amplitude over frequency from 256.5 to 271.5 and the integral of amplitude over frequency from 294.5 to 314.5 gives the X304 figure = 236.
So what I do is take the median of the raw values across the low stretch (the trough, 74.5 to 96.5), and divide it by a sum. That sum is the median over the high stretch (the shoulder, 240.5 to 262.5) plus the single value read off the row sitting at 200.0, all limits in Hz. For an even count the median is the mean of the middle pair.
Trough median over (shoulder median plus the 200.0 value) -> 0.504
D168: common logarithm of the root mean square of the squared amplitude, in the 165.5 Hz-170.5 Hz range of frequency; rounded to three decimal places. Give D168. 1.612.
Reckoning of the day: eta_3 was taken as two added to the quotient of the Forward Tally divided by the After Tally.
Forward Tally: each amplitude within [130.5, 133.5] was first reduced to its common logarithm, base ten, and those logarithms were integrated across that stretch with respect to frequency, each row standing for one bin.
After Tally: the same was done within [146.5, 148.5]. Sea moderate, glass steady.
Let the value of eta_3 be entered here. 3.47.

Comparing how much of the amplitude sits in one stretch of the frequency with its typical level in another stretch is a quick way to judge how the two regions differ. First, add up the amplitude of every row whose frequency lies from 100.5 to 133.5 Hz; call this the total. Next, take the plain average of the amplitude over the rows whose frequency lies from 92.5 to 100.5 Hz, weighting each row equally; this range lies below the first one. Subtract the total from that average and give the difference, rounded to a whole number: -196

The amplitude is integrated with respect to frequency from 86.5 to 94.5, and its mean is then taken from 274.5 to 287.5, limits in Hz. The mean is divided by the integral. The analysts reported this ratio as 0.13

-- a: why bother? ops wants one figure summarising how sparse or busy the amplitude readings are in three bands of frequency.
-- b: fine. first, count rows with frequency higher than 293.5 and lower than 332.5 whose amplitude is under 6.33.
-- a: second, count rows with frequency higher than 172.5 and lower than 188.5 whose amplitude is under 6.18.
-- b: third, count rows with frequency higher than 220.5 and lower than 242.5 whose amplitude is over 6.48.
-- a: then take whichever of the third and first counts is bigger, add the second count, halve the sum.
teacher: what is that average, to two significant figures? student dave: 13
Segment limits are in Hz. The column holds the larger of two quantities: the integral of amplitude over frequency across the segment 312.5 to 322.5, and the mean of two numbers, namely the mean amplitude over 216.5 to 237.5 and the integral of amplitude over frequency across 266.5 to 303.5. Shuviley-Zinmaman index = 128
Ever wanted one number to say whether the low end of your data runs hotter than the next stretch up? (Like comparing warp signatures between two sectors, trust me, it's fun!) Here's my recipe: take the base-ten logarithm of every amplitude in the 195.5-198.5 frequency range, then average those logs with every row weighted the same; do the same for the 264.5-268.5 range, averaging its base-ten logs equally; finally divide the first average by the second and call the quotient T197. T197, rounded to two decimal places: 0.96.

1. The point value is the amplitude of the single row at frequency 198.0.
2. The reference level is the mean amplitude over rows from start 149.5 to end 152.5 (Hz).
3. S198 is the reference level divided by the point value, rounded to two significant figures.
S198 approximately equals 0.97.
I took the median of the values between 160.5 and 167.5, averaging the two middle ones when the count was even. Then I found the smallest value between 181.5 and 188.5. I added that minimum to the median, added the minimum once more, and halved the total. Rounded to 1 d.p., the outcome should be 8.8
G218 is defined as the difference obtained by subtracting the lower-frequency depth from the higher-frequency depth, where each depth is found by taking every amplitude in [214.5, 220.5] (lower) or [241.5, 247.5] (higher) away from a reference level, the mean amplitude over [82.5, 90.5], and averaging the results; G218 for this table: -0.14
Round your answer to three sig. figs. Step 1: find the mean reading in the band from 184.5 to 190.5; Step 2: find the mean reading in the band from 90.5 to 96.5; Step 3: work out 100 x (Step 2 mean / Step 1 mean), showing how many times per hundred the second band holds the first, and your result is 105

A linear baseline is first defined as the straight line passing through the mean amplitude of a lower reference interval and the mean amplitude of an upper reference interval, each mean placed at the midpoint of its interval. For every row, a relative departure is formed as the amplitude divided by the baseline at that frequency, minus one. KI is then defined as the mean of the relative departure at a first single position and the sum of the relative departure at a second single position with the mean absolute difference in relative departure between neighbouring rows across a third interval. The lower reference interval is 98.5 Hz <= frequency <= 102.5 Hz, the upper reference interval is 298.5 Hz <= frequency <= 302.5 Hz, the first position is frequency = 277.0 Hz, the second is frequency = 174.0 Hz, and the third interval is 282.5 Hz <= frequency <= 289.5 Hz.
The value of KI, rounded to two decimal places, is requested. -0.06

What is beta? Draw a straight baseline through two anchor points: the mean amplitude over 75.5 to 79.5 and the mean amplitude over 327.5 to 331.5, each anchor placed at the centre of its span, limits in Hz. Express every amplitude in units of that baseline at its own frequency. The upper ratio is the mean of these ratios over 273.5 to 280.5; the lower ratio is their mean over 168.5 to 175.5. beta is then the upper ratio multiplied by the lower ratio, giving 0.98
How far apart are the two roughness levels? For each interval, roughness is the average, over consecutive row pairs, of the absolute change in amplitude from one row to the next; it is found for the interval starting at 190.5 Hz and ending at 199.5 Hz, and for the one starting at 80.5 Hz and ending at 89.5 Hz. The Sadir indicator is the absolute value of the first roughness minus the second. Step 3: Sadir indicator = 0.11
